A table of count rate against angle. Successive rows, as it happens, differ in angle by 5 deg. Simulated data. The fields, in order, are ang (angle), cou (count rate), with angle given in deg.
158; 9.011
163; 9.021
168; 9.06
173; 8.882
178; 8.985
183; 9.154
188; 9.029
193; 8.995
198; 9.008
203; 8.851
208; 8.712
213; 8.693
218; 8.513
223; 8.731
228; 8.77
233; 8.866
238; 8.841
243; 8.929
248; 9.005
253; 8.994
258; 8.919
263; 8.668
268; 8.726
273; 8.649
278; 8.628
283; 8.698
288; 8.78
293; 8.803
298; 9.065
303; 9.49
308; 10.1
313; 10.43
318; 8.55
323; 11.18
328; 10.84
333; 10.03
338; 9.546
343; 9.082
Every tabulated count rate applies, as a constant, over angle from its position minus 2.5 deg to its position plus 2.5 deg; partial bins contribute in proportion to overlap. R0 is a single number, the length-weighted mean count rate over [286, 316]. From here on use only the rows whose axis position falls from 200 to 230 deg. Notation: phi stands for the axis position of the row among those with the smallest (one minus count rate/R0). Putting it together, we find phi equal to 203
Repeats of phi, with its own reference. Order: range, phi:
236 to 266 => 248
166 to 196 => 183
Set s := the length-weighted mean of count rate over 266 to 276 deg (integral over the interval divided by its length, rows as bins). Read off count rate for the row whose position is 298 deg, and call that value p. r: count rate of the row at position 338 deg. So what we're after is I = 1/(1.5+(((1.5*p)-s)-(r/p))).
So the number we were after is 0.187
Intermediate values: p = 9.065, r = 9.546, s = 8.68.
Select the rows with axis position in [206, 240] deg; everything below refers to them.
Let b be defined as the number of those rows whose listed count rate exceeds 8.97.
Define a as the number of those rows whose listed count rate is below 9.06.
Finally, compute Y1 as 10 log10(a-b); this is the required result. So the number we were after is 8.5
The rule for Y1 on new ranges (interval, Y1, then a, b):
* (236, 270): 7.0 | 7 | 2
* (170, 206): 0.0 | 6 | 5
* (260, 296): 8.5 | 7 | 0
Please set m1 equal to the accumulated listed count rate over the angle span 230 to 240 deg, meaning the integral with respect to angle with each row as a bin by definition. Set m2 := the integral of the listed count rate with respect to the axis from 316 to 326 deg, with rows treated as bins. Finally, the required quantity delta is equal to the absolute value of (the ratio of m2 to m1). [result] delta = 1.13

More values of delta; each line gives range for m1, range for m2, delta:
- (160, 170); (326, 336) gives 1.15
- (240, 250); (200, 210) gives 0.98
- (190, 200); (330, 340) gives 1.09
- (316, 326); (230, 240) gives 0.89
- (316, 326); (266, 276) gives 0.87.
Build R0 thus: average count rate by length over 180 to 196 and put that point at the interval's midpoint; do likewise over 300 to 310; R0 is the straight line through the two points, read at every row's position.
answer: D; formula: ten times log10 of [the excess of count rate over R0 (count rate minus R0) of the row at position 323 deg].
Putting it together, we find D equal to 1.24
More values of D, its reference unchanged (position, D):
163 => -9.49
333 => -9.13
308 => -4.70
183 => -8.93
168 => -9.13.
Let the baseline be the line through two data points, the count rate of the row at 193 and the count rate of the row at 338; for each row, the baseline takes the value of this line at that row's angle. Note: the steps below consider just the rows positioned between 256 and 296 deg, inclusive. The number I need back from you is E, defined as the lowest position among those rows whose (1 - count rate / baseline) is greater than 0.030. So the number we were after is 258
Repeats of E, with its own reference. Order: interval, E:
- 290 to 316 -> 293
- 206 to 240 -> 208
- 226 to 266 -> 228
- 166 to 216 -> 208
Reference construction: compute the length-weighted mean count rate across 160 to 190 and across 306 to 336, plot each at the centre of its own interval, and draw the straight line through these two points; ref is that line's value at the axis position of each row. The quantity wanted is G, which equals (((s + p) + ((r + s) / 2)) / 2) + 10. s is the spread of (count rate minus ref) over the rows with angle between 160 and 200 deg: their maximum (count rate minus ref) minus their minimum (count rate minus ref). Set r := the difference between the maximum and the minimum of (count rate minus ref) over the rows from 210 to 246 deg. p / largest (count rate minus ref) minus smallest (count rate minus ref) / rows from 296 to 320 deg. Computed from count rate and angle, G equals 11.2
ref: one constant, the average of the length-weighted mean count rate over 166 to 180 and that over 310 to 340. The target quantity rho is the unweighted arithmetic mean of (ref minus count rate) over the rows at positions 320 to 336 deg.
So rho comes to -1.1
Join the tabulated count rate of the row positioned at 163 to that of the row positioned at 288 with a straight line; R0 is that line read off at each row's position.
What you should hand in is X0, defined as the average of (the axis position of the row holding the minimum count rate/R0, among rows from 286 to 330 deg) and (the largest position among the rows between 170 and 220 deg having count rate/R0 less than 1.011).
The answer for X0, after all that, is 268.0 deg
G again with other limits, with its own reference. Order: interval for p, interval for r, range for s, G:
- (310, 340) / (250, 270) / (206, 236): 11.6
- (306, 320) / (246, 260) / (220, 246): 11.0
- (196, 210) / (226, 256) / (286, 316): 11.3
